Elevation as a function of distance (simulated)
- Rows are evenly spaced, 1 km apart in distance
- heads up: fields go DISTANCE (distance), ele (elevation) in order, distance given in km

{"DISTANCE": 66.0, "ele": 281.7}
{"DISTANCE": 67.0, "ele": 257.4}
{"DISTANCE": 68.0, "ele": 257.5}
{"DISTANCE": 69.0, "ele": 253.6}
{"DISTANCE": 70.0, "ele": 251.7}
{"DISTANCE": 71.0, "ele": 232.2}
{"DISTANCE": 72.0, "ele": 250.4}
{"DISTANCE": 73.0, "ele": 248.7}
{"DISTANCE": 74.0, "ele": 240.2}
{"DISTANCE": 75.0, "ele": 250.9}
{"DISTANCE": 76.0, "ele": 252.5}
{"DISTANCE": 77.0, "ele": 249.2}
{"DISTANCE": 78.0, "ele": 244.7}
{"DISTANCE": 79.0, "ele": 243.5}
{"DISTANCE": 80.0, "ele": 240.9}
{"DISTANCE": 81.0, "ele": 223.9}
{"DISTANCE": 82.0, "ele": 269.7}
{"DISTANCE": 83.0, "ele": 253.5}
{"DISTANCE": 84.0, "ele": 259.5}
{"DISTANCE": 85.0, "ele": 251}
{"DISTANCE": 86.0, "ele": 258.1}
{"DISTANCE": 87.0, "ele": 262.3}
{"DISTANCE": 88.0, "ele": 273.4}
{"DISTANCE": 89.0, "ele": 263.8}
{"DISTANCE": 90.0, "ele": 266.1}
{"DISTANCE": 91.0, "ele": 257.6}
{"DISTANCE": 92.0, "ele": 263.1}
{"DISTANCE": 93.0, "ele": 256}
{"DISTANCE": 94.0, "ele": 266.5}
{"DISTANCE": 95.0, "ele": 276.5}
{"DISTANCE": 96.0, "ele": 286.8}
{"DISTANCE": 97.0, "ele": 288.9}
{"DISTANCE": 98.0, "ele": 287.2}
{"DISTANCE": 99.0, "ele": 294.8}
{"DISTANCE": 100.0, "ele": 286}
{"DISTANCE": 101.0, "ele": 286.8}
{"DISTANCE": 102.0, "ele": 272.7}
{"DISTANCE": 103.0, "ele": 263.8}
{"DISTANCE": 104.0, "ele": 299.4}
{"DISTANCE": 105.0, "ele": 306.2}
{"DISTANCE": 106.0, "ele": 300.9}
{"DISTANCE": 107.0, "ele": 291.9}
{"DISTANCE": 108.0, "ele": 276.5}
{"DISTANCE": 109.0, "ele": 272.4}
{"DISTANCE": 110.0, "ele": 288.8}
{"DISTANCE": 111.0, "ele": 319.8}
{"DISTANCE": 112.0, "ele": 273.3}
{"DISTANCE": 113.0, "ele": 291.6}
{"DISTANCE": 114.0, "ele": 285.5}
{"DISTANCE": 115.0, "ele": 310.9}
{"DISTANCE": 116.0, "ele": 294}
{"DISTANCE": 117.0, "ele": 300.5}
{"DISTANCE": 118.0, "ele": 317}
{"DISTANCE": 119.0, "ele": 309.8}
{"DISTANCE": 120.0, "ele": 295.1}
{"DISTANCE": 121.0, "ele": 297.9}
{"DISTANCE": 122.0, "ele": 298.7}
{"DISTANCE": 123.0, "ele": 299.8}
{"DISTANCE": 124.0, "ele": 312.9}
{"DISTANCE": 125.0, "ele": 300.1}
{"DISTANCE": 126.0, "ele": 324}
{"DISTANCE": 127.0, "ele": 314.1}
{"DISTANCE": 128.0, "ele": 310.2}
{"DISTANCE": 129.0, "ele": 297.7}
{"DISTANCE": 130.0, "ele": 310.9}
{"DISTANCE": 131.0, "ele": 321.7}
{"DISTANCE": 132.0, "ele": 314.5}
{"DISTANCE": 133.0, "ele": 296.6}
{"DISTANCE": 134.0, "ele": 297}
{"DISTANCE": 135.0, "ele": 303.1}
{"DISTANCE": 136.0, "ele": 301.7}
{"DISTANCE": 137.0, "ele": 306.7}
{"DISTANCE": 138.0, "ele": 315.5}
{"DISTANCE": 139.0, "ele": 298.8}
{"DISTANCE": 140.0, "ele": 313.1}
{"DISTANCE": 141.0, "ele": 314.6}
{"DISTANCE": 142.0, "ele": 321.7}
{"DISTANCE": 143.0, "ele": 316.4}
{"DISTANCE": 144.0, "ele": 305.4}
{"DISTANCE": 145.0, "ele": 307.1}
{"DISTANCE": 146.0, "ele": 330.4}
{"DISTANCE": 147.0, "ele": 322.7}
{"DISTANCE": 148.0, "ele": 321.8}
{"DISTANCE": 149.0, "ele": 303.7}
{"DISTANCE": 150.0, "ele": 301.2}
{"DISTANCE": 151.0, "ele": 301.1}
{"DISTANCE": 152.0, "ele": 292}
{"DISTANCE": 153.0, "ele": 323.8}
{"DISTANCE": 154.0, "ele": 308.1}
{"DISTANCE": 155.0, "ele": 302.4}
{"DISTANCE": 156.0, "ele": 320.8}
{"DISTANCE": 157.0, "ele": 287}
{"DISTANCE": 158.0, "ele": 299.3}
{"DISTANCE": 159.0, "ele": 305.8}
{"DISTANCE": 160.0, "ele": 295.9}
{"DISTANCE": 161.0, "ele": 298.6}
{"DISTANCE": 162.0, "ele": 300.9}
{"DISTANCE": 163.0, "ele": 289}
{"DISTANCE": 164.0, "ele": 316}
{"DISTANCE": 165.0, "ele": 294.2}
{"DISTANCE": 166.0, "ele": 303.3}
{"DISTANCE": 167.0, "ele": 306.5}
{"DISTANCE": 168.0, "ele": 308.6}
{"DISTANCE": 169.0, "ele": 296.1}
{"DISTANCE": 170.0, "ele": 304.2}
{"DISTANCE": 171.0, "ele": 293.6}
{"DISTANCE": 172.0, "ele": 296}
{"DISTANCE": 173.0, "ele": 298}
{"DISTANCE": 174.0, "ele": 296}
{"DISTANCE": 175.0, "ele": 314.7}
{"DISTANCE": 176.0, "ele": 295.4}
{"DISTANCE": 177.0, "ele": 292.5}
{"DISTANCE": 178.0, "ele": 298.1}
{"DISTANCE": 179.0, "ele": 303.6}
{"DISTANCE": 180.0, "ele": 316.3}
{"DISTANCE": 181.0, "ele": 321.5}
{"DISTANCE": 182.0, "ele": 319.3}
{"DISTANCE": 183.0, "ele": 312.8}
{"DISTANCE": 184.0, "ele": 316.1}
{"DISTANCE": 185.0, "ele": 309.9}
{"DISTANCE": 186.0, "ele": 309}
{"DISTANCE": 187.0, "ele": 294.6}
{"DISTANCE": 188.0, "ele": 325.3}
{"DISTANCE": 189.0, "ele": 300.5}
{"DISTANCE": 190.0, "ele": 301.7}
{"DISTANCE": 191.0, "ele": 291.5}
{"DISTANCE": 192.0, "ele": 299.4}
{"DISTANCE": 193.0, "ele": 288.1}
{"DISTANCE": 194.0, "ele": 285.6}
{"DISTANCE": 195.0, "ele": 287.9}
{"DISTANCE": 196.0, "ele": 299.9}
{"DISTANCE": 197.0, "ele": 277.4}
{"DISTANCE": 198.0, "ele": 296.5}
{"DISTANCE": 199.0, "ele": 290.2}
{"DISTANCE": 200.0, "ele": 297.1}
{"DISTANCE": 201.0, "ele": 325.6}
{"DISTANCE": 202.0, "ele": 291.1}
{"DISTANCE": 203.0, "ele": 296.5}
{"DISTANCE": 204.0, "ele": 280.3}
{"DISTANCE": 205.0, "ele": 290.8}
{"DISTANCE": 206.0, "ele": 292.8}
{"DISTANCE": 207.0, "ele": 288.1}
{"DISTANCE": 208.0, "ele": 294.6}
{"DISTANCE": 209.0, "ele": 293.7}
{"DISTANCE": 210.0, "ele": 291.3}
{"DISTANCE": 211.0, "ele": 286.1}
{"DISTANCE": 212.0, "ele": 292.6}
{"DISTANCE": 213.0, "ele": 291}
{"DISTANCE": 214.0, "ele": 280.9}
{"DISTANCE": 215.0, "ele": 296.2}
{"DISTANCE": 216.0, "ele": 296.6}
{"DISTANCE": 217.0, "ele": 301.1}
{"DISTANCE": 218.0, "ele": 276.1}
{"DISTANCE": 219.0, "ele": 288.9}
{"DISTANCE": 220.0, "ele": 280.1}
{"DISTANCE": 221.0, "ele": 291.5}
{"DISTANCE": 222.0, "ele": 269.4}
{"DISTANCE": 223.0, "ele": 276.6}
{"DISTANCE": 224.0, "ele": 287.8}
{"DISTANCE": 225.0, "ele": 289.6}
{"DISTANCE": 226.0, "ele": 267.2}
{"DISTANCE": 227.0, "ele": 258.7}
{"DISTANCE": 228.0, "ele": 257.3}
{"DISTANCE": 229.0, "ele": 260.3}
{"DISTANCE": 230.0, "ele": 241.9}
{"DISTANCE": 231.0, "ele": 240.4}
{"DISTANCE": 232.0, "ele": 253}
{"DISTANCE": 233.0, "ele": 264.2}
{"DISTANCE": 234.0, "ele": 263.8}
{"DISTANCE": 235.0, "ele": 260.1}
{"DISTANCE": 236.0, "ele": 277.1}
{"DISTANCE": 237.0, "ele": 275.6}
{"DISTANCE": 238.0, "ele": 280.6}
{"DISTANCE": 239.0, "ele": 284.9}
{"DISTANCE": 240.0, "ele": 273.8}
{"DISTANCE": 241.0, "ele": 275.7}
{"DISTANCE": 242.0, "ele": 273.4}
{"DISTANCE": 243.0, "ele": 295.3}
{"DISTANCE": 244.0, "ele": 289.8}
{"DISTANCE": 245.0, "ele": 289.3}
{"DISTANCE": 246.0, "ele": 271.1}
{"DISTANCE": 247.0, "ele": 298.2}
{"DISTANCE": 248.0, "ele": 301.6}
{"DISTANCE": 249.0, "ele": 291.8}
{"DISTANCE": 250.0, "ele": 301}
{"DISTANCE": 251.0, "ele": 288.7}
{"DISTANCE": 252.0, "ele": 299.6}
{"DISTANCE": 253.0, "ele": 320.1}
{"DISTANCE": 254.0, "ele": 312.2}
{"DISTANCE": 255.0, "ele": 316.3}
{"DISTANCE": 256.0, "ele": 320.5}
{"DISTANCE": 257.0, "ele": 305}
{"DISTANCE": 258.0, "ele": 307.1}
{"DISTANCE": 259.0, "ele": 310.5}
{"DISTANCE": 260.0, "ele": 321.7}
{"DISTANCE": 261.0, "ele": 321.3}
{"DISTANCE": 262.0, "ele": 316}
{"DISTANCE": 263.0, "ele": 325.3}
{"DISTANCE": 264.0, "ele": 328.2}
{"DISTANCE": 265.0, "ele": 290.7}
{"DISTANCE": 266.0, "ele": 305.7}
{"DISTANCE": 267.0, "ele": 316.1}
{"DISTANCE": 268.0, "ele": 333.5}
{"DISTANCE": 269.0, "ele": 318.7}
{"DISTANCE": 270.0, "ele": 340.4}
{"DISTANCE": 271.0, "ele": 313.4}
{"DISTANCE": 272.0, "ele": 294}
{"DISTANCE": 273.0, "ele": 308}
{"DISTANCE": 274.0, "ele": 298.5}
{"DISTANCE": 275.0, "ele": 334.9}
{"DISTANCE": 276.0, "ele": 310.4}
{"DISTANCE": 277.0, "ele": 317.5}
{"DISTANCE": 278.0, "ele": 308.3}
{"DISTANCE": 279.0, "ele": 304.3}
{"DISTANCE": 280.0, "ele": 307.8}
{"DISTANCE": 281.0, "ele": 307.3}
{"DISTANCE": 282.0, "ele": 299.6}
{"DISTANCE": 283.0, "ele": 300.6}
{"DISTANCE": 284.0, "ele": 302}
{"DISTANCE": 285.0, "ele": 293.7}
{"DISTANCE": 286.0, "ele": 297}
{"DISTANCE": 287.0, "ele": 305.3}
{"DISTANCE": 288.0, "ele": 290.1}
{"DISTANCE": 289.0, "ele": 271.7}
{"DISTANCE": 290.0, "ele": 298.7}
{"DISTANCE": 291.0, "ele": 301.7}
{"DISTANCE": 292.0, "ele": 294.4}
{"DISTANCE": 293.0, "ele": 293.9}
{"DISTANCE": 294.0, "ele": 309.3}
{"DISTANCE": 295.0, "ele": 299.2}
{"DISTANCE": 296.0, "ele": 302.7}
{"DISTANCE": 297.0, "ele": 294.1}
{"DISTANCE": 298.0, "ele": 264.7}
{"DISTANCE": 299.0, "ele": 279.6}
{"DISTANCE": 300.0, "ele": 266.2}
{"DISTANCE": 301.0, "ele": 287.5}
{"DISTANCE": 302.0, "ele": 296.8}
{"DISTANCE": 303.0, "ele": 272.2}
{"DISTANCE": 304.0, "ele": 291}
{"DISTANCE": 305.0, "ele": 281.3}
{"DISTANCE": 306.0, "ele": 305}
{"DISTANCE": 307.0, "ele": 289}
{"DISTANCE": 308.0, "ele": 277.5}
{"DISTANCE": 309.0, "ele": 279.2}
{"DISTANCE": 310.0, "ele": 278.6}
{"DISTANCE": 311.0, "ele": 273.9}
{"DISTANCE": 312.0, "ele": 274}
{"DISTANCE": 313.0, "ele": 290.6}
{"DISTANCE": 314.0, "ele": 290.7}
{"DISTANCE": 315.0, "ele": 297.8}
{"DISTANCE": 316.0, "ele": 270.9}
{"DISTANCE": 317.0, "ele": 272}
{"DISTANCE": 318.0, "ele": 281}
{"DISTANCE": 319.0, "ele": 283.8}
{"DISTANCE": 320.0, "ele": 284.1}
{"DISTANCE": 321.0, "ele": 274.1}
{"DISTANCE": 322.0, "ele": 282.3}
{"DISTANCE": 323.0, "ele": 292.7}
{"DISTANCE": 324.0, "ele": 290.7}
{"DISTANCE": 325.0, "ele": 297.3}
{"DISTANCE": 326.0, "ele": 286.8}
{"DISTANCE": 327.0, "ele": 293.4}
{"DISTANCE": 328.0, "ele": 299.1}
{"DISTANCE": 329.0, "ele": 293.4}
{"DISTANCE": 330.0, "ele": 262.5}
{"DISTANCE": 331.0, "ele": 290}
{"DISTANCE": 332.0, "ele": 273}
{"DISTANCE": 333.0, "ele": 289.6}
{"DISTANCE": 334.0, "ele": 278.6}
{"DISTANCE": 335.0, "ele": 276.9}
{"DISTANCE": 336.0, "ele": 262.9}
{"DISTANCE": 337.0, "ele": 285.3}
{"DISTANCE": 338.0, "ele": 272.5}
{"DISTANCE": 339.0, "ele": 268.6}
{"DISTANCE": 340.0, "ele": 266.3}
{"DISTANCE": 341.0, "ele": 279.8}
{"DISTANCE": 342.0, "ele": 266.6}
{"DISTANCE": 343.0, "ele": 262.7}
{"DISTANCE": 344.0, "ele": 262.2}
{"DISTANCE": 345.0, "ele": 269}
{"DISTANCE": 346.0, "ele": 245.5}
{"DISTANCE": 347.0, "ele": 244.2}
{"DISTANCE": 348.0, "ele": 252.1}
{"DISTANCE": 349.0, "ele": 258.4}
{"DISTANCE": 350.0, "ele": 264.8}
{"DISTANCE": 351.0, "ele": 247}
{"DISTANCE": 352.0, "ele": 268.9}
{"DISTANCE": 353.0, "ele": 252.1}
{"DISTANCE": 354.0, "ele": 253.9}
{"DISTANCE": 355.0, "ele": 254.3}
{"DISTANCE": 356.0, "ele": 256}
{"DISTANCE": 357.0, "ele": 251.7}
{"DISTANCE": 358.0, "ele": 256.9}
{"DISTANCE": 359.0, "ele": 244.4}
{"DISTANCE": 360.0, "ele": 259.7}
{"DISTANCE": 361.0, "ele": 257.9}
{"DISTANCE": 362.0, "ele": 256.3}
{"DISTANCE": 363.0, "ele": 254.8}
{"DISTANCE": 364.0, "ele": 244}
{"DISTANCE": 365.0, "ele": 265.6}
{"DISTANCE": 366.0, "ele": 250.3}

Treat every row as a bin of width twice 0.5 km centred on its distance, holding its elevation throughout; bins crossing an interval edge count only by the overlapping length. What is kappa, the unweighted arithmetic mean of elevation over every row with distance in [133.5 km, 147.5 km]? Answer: 311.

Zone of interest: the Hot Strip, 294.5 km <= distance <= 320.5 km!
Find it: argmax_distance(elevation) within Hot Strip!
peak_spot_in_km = 306.0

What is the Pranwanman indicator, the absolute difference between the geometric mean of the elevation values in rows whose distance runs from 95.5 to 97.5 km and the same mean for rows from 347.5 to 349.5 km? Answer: 32.6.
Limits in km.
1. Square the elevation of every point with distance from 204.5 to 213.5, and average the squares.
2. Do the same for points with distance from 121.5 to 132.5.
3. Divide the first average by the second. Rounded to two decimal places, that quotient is 0.88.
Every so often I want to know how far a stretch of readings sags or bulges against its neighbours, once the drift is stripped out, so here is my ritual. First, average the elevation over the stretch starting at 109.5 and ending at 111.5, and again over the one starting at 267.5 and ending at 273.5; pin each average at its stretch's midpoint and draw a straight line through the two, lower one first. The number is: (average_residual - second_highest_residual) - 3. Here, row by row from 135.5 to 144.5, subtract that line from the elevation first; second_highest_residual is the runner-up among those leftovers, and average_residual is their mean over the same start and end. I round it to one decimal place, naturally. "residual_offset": -8.7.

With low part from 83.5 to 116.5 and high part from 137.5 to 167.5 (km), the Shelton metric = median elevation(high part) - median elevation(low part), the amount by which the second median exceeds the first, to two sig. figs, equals 29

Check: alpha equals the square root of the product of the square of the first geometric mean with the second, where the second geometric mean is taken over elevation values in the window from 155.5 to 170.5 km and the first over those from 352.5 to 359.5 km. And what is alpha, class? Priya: 4389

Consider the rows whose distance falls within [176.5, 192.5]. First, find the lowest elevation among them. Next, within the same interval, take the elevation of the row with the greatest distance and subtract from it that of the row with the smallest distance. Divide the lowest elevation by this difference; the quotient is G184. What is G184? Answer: 42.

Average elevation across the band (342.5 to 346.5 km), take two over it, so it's 0.0077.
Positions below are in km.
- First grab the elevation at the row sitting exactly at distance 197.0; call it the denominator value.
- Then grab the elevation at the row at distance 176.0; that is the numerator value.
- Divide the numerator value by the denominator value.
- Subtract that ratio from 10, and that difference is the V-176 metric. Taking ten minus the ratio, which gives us 8.94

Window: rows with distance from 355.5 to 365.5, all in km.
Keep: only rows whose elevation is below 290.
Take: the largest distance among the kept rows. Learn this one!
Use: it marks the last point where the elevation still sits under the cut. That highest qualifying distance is 365.0 km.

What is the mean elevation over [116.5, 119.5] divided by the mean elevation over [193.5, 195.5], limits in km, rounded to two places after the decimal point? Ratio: 1.08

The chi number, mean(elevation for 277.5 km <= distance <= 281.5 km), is 307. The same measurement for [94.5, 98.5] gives 285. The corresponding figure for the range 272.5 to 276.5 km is 313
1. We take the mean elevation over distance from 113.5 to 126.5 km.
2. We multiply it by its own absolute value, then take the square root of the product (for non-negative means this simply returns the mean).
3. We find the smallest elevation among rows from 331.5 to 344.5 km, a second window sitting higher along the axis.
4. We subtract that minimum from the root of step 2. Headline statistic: 41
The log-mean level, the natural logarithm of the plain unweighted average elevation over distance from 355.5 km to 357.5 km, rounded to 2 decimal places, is 5.54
